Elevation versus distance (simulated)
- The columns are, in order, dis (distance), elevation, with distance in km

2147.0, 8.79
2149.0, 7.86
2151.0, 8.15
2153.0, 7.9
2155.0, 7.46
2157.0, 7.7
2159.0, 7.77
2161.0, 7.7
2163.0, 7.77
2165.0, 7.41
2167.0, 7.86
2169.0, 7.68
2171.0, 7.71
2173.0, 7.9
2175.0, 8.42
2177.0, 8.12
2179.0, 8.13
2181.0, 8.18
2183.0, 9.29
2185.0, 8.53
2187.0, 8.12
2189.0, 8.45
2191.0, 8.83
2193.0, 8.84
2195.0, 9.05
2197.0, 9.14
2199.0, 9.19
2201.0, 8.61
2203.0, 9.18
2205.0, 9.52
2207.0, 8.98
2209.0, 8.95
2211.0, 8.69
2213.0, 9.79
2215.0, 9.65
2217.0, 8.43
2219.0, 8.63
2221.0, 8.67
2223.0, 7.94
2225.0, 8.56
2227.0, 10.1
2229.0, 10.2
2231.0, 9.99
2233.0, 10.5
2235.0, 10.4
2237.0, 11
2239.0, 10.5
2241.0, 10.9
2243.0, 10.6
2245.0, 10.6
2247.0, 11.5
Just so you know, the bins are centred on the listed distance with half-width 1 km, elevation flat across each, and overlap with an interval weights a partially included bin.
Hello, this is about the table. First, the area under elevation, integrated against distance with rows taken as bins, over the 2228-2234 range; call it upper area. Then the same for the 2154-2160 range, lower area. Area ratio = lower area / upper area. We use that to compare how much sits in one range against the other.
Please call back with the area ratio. 0.75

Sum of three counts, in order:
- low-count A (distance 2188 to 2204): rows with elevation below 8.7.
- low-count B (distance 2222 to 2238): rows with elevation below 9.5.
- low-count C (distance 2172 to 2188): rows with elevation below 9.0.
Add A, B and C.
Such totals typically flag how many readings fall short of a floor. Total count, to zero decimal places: 11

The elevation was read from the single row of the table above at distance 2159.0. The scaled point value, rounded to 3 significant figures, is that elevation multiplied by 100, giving 777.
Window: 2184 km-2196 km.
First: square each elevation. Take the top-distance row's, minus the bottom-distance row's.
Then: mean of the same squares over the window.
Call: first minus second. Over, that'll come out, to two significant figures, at -66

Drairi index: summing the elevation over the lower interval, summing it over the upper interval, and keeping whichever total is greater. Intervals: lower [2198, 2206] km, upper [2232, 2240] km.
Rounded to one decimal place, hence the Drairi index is 42.4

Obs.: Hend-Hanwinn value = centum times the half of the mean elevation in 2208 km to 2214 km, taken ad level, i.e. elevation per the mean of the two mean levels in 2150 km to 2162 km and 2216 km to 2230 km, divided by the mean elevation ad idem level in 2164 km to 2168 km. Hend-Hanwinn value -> 60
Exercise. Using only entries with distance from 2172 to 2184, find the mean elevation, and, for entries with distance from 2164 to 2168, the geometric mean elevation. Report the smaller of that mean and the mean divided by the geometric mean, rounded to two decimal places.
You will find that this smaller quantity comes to 1.09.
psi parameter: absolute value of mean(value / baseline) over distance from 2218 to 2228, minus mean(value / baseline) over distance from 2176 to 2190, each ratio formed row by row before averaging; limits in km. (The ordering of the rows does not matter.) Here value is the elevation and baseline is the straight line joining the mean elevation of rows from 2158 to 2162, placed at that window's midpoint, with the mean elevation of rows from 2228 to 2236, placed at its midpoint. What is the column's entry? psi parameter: 0.102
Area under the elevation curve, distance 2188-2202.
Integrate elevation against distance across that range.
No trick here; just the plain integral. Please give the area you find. 124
